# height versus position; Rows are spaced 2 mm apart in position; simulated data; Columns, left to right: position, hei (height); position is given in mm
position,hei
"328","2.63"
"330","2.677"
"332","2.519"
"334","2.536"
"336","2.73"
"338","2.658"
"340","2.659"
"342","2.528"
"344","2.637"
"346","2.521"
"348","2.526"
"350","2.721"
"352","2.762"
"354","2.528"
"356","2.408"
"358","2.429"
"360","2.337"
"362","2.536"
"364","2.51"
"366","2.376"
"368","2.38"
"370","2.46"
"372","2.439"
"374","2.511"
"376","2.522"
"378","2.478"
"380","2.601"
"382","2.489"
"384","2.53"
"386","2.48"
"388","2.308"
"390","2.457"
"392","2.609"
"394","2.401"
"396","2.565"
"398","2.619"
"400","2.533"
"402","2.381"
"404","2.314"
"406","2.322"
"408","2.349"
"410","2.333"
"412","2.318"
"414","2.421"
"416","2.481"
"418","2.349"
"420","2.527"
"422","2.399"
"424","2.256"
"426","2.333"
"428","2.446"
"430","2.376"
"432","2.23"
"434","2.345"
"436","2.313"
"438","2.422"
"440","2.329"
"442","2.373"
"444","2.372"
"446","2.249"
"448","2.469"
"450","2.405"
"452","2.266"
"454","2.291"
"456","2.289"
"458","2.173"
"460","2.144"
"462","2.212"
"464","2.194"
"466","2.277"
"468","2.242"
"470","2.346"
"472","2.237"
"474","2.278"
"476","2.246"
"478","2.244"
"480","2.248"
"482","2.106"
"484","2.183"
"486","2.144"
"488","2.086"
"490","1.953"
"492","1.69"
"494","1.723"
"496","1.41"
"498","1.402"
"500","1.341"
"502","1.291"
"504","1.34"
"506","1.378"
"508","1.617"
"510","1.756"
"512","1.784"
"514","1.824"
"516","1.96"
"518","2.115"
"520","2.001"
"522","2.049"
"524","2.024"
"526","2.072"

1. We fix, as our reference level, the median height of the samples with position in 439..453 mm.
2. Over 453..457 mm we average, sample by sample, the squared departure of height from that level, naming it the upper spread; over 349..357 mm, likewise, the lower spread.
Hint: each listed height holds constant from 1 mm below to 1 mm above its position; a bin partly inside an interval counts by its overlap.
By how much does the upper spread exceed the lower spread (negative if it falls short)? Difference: -0.07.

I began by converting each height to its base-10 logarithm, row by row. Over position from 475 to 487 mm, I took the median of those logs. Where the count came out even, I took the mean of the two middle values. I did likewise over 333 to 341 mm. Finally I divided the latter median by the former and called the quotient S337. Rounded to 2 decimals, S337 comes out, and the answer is 1.23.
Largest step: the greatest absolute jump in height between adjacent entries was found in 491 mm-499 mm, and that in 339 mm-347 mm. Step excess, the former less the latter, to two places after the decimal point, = 0.18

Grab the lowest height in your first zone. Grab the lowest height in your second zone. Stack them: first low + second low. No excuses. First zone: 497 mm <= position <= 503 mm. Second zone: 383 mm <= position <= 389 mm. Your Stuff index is 3.6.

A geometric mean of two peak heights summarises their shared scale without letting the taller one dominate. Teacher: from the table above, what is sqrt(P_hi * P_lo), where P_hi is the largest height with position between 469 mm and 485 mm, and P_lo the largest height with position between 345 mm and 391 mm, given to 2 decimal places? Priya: 2.55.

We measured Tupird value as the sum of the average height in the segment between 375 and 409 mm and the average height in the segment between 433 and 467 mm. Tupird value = 4.77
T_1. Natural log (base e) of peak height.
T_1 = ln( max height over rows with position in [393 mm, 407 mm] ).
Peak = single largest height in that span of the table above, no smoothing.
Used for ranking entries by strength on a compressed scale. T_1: 0.96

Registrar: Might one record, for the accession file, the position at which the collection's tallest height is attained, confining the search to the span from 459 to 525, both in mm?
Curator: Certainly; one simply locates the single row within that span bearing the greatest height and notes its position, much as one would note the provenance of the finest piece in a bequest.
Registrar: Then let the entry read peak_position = 470 mm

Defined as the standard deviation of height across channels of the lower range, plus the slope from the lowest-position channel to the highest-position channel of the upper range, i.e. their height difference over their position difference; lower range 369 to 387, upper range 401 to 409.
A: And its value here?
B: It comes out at 0.04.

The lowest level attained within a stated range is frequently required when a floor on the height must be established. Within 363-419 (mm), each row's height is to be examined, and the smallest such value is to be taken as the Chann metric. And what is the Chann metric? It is 2.308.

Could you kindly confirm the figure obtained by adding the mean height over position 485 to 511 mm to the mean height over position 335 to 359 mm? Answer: 4.22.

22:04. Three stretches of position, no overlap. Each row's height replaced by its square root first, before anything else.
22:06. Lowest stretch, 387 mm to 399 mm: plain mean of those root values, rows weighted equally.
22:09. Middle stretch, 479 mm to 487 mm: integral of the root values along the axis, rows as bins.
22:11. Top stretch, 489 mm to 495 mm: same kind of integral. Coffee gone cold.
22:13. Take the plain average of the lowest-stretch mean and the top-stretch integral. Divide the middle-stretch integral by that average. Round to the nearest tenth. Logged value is 2.5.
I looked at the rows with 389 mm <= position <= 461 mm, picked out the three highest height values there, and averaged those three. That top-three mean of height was 2.60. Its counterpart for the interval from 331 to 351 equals 2.70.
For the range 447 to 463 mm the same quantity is 2.39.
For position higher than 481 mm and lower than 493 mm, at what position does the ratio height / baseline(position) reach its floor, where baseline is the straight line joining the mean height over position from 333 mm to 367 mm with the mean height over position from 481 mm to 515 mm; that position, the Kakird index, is 492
